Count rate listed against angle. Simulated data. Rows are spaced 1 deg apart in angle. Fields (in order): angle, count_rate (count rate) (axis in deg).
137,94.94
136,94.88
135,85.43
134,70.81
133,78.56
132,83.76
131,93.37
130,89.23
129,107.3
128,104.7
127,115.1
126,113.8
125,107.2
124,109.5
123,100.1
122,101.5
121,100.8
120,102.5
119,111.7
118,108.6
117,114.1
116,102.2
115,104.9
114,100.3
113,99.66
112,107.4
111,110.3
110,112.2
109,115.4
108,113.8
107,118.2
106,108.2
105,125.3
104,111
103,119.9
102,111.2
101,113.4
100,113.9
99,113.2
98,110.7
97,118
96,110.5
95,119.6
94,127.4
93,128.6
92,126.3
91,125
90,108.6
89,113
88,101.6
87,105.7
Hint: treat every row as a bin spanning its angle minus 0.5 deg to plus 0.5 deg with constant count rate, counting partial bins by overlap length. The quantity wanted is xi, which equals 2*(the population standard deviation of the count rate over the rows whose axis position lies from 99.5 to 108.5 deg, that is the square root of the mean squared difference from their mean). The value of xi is 10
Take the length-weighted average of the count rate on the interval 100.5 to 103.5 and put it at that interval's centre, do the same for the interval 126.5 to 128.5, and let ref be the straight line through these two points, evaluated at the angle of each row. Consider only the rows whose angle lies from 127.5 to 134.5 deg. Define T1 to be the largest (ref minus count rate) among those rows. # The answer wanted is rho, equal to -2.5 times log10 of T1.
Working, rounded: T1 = 38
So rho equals -3.9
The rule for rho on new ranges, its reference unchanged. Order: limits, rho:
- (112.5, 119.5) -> -2.8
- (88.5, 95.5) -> -2.3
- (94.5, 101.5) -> -1.8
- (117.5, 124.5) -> -2.6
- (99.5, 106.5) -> -1.9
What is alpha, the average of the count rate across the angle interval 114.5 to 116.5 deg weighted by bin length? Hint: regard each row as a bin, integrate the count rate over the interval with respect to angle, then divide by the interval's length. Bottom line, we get 104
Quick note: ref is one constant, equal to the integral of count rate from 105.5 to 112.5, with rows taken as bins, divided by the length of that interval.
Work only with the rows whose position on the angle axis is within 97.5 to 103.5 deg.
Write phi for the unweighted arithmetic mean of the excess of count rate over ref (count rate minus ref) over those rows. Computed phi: 2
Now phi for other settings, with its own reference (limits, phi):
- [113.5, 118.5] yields -6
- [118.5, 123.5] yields -9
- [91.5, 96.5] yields 10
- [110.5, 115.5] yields -8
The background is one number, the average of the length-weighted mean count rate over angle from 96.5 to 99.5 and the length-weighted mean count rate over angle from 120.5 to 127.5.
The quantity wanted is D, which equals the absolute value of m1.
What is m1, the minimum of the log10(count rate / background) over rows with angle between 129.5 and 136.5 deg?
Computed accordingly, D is 0.193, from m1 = -0.193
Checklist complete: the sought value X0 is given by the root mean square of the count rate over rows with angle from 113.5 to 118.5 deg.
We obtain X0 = 106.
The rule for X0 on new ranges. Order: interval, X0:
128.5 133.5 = 91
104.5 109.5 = 116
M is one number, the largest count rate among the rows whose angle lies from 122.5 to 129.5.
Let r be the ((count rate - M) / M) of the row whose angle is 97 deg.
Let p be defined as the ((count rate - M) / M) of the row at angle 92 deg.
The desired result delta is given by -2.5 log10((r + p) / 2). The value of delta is 3.0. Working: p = 0.10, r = 0.03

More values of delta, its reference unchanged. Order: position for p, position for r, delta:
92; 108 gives 3.4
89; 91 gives 3.7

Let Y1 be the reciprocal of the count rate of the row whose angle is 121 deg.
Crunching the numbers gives 0.0099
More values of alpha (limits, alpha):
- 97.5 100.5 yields 113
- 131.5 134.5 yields 78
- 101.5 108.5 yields 115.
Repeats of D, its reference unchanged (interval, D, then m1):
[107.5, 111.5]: 0.000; 0.000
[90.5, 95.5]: 0.035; 0.035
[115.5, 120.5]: 0.034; -0.034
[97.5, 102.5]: 0.001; 0.001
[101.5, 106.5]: 0.009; -0.009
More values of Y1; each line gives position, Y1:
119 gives 0.0090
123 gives 0.0100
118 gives 0.0092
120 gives 0.0098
